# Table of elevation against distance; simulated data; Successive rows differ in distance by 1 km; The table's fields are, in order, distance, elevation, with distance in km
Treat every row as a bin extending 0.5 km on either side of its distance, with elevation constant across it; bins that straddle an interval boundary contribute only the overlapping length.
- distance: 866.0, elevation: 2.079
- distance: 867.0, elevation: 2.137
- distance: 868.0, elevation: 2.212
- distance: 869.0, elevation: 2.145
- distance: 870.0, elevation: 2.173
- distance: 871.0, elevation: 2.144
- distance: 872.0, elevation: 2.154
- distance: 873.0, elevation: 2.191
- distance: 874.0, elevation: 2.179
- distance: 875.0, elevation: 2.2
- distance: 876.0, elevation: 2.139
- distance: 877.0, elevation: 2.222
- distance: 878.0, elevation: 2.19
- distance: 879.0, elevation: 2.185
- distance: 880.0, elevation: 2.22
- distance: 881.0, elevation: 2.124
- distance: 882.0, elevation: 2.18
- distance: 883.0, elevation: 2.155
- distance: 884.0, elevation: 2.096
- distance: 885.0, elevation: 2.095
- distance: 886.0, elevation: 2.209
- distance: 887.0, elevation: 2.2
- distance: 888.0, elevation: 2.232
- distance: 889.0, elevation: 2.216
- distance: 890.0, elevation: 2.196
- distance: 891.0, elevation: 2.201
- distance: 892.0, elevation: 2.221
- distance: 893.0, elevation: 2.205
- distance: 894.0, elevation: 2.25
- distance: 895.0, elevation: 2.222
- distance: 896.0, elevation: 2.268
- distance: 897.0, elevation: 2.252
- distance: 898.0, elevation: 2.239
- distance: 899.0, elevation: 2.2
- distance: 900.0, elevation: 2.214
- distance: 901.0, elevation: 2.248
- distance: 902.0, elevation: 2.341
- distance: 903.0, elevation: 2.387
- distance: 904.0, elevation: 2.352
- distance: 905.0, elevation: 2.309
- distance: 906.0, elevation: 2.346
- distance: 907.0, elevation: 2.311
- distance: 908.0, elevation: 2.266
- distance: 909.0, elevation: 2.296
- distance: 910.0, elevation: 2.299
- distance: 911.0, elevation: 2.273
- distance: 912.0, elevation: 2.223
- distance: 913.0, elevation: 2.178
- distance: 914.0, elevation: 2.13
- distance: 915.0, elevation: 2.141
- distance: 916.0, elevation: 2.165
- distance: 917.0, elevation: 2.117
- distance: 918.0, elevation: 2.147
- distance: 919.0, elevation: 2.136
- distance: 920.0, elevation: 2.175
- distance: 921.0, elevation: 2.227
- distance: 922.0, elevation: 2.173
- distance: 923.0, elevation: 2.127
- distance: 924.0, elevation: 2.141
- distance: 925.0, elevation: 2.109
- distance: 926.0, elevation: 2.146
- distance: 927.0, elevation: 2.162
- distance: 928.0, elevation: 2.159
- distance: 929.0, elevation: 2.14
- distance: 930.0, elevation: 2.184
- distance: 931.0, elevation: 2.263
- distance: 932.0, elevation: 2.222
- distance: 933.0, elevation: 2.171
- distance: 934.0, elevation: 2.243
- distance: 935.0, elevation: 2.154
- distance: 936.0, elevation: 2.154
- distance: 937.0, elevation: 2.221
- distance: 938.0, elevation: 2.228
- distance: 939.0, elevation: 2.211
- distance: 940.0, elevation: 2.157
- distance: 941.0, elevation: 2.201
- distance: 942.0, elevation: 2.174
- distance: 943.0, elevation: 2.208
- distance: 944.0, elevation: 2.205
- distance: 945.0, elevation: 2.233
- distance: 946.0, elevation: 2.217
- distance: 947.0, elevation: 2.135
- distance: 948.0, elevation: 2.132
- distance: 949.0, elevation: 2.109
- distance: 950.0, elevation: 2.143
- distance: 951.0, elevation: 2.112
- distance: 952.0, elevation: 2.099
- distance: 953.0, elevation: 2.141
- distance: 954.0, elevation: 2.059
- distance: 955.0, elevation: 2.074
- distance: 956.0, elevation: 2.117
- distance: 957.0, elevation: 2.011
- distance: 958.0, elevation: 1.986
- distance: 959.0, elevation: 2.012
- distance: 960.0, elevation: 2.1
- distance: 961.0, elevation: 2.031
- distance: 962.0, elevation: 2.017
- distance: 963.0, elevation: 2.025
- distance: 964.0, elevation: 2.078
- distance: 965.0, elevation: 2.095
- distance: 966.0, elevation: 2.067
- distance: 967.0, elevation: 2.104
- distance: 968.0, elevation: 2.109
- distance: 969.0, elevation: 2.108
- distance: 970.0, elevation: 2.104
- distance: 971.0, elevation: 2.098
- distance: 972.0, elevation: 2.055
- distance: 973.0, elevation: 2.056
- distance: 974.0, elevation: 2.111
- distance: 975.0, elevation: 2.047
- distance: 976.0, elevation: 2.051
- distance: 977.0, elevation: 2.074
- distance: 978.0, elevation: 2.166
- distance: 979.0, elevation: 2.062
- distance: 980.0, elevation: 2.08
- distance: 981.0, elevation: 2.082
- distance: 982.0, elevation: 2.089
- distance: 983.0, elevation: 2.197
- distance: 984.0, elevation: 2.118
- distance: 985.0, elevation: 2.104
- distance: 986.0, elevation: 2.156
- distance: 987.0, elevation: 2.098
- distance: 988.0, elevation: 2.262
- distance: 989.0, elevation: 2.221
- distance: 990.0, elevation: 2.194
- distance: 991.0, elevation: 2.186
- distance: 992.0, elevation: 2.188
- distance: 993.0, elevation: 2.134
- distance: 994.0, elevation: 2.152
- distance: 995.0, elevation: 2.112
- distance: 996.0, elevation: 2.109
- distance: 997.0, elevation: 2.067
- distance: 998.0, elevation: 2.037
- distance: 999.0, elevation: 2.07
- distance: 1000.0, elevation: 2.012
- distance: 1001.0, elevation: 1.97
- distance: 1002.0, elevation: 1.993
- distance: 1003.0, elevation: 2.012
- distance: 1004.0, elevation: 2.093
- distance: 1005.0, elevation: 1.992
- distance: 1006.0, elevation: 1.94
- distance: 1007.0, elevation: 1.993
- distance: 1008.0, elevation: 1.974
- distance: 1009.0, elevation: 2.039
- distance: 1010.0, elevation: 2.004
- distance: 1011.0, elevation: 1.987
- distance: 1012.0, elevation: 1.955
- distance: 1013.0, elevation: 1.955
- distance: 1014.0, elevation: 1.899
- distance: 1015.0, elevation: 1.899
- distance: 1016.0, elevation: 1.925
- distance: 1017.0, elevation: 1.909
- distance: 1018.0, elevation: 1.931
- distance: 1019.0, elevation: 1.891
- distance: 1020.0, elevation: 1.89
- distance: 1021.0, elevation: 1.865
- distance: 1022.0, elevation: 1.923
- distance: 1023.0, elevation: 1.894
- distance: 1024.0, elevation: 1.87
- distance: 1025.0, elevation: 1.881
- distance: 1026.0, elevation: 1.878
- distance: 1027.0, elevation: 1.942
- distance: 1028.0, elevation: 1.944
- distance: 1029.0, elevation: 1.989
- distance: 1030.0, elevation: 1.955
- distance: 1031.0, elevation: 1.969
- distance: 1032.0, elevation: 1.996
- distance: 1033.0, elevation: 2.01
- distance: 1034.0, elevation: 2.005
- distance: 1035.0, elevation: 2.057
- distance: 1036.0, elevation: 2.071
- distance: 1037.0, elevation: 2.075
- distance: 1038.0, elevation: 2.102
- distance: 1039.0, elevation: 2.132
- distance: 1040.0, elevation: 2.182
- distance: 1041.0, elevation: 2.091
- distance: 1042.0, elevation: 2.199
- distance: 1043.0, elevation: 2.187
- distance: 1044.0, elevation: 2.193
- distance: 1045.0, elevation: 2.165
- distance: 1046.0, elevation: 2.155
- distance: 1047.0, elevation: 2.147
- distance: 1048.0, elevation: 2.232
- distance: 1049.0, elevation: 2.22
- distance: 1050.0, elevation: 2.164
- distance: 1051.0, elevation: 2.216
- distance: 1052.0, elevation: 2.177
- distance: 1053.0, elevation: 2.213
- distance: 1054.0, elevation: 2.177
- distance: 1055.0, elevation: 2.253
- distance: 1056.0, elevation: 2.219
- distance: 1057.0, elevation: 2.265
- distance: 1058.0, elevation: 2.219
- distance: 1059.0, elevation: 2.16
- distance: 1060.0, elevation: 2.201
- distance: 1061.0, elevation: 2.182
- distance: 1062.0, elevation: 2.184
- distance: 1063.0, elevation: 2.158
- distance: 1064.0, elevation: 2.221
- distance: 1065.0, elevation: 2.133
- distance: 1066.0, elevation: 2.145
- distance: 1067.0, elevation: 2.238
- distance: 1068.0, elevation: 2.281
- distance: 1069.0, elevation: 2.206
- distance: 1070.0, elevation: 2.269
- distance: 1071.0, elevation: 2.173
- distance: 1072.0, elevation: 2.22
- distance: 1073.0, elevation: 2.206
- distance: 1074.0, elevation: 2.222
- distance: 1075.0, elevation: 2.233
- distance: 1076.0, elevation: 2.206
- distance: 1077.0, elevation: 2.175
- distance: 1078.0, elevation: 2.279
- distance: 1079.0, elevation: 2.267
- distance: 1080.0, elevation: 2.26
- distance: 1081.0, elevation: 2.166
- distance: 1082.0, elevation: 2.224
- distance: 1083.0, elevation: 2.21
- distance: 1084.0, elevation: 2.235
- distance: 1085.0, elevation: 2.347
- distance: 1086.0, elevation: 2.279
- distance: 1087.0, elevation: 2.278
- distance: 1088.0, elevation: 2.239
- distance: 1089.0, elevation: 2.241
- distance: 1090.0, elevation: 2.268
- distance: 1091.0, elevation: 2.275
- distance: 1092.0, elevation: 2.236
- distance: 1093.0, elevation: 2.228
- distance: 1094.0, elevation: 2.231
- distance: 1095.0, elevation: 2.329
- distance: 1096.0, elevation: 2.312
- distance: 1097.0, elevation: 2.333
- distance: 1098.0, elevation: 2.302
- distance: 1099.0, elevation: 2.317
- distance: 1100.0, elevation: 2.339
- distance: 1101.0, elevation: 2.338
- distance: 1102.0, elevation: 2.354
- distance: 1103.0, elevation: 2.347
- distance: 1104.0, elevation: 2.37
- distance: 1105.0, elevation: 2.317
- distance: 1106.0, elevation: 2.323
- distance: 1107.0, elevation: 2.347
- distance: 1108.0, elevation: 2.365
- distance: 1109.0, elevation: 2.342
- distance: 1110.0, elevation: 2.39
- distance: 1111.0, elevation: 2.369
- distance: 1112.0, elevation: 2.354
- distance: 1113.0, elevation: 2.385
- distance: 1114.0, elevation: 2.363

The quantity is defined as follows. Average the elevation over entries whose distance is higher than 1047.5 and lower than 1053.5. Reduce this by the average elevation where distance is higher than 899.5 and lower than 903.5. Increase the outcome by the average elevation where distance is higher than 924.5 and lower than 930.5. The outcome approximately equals 2.06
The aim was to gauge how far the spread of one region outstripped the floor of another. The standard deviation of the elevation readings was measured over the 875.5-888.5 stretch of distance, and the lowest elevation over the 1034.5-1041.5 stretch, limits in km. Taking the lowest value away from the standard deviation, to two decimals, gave -2.01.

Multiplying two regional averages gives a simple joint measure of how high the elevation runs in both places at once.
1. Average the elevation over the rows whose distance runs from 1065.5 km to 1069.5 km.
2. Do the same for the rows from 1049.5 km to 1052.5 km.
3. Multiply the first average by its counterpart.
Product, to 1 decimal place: 4.8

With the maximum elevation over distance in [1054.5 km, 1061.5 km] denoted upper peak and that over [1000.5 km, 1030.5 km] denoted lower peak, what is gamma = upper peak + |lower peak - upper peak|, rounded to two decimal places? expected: 2.44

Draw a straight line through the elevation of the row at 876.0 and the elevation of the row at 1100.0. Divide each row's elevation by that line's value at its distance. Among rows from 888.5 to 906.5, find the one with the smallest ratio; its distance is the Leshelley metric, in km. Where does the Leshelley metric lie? 899.0 km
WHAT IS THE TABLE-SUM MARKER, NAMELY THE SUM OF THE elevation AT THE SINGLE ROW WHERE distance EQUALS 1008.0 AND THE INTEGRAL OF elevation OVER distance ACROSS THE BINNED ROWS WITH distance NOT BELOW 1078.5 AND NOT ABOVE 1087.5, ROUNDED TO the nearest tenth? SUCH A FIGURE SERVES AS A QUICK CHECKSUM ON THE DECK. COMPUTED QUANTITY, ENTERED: 22.2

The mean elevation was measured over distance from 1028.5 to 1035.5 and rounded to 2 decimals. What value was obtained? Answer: 2.00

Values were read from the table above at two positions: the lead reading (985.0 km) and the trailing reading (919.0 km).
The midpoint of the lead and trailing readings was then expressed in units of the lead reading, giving 1.01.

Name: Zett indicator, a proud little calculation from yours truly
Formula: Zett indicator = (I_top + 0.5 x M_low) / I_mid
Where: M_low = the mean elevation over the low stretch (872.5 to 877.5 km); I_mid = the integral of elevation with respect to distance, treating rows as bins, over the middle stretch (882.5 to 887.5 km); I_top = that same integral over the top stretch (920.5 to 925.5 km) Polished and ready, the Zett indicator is 1.10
